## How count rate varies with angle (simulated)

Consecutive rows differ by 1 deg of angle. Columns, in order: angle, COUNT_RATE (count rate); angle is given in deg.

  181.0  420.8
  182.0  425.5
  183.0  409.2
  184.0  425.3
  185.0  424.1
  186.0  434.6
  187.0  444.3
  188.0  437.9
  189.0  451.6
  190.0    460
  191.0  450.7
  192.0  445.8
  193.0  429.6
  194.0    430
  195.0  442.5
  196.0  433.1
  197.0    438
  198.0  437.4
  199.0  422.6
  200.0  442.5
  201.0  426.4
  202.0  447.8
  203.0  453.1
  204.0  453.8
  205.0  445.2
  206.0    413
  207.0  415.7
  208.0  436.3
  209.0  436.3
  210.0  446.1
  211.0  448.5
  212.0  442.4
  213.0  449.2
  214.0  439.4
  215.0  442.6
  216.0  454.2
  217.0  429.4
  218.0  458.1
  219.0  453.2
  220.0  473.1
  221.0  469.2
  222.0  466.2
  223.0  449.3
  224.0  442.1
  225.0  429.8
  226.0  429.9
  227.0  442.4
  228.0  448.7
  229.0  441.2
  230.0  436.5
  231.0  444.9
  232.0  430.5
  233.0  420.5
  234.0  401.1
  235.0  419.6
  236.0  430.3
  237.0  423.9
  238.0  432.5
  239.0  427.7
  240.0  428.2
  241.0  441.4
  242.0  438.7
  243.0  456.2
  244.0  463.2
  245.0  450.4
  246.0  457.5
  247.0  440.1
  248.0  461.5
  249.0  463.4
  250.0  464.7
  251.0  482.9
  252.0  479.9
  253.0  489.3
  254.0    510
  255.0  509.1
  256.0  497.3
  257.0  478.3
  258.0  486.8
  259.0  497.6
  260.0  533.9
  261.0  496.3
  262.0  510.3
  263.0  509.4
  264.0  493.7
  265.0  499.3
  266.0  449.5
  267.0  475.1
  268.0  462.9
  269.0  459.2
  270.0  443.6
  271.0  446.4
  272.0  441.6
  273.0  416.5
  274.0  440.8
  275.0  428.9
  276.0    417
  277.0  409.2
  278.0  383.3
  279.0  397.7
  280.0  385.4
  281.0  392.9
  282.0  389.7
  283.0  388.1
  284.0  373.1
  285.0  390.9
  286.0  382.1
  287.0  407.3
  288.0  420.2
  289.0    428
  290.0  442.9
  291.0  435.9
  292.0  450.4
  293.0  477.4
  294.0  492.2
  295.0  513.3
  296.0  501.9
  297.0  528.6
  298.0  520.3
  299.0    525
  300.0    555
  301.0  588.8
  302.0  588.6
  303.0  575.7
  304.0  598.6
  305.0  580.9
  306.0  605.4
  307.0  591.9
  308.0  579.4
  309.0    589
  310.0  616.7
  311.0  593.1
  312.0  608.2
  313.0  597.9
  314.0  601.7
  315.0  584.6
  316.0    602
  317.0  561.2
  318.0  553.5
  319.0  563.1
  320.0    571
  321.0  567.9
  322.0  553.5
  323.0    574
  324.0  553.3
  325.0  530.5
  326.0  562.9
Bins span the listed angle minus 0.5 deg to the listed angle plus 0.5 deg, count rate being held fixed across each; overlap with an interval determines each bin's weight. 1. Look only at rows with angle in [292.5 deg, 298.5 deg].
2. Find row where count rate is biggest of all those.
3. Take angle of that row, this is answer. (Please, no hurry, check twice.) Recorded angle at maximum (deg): 297.0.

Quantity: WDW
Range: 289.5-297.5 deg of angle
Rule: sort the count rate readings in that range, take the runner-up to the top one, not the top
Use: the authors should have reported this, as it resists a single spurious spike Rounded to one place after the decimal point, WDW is 513.3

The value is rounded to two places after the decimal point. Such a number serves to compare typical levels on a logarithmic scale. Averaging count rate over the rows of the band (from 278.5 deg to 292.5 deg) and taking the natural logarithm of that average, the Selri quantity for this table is 6.01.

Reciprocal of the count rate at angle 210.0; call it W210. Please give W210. 0.0022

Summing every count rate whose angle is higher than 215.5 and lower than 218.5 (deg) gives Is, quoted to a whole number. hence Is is 1342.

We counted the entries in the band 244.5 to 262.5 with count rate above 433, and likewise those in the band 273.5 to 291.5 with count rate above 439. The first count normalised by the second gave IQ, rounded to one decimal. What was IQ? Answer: 9.0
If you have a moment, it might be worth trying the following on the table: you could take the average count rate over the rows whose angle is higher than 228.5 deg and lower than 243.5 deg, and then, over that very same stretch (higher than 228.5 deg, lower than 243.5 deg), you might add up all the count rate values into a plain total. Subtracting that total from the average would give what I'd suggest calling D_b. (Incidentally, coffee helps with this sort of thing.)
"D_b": -6042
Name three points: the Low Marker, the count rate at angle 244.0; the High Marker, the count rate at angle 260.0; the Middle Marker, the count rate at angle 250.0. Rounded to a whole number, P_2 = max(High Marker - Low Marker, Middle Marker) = 465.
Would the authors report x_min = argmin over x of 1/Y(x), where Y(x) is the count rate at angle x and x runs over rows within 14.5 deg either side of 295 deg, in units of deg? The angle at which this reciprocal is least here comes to 306.0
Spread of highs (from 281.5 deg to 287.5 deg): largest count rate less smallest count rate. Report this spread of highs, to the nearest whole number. 34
